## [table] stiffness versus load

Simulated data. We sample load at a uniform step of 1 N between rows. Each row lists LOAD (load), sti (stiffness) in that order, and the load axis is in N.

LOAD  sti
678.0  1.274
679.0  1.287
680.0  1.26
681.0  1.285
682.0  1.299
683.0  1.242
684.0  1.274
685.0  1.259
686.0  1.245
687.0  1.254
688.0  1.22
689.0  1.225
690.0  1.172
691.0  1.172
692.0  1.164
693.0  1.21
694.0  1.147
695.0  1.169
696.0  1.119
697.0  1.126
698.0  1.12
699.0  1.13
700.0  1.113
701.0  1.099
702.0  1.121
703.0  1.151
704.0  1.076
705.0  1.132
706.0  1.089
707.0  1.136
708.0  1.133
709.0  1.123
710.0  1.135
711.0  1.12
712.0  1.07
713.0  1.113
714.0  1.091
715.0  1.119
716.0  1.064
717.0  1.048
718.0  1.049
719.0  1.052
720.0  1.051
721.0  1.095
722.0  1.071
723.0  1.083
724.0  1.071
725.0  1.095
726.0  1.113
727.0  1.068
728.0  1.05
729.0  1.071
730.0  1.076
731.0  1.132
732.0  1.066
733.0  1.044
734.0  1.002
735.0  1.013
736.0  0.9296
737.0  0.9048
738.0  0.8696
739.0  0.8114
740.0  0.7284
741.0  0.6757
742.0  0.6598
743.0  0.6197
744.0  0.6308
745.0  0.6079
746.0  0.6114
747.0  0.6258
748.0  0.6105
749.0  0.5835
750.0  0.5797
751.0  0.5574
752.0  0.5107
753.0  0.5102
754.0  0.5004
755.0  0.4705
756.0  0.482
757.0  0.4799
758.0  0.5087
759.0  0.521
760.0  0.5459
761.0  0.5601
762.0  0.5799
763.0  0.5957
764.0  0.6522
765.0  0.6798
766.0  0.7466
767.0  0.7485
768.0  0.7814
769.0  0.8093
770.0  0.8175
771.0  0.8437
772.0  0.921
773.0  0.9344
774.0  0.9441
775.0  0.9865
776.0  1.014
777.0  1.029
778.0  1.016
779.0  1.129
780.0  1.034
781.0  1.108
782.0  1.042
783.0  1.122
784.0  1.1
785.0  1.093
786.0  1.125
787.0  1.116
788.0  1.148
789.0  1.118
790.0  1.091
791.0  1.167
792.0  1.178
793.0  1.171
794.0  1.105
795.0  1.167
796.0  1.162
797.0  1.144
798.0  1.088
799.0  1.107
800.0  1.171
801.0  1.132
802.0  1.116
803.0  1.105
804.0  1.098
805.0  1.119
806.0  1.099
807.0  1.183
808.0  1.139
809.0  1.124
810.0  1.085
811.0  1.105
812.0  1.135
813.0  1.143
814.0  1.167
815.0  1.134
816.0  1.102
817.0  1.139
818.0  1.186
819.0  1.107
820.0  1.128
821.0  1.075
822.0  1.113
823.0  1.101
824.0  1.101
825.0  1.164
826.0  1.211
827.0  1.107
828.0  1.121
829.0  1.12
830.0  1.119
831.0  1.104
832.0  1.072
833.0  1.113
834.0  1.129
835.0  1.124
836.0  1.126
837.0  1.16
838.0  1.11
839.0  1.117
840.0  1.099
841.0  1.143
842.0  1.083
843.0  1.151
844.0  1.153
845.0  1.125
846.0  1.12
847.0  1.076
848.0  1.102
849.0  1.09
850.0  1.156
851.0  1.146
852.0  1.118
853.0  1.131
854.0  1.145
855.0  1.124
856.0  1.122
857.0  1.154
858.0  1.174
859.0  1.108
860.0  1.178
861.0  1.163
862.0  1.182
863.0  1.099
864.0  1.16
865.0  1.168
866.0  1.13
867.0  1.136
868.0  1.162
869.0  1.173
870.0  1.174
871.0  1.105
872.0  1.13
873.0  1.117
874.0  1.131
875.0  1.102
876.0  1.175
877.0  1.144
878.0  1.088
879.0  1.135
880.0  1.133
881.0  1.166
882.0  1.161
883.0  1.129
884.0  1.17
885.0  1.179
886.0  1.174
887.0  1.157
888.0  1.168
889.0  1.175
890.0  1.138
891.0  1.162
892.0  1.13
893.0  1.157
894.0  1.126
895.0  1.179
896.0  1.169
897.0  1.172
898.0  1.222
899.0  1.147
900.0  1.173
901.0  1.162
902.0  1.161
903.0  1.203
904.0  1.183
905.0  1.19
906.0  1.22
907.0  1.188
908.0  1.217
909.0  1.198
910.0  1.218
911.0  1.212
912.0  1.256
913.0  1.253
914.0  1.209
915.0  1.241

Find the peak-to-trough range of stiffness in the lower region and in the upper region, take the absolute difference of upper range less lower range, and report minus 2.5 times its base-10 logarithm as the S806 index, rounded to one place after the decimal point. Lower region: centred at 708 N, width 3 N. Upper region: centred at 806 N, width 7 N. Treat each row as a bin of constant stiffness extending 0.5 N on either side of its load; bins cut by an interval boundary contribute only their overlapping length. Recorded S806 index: 2.9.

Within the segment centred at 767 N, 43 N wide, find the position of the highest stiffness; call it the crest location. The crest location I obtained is 788.0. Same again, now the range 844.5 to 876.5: 862.0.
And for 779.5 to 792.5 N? 792.0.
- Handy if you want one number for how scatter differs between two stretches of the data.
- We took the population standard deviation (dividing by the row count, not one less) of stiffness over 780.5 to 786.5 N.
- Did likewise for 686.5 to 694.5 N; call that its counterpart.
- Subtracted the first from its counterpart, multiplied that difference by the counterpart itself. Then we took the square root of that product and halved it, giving 0.0078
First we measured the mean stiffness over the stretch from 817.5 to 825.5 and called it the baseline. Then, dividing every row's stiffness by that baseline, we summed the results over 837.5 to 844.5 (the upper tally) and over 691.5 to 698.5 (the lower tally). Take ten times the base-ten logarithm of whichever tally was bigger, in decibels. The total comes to 8.56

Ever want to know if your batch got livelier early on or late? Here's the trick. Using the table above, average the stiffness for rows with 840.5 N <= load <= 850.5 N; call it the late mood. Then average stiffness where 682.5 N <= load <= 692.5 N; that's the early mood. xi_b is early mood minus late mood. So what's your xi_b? 0.10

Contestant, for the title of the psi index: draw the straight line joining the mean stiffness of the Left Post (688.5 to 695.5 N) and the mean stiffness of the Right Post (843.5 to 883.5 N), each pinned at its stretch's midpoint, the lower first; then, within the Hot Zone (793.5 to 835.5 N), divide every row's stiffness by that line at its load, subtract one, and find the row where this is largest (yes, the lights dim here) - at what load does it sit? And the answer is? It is 826.0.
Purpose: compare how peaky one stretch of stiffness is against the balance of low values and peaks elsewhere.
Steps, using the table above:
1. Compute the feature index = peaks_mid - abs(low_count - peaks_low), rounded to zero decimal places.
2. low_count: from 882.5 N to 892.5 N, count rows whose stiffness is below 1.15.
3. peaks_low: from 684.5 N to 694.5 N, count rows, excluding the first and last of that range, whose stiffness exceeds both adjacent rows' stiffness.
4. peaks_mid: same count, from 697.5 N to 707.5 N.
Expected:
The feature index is 3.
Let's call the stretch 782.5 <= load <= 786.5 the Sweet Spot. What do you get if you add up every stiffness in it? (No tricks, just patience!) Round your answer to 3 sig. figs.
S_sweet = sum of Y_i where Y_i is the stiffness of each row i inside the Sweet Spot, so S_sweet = 4.44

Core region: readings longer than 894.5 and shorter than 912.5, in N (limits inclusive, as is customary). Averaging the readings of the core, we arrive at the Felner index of 1.19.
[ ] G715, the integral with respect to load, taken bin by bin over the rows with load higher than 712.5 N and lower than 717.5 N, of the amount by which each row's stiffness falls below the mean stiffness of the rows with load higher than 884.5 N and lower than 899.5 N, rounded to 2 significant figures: 0.38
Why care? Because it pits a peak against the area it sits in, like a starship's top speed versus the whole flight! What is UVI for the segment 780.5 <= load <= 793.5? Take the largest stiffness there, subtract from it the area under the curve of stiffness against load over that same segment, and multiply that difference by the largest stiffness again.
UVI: -15.8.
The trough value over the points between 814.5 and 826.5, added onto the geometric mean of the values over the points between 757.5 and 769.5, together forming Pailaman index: 1.7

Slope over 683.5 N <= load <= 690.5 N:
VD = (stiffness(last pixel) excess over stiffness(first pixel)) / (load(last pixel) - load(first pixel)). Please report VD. -0.017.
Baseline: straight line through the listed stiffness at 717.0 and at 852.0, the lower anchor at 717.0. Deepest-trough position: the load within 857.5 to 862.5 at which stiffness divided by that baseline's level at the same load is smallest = 859.0 N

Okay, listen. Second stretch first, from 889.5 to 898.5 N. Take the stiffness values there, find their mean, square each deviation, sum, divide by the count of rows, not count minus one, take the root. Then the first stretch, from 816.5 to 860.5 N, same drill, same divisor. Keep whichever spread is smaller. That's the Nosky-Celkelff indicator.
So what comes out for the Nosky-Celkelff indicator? 0.028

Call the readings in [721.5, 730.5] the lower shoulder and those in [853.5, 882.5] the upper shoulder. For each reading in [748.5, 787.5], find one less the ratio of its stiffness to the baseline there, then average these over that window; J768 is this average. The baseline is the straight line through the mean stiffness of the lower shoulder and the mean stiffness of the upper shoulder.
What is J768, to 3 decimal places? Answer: 0.281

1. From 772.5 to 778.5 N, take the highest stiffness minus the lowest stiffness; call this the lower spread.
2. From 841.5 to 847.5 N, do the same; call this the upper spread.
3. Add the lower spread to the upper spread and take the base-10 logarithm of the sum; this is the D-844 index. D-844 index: -0.77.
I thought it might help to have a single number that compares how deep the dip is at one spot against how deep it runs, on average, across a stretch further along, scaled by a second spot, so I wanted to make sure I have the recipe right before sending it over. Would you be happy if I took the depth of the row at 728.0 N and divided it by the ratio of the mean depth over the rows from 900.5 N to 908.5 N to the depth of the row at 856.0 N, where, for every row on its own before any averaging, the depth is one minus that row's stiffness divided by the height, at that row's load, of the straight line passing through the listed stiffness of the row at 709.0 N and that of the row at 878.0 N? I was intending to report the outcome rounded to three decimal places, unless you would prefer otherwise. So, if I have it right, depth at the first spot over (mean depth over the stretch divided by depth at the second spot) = 0.017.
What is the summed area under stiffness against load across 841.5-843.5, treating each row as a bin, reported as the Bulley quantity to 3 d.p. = 2.234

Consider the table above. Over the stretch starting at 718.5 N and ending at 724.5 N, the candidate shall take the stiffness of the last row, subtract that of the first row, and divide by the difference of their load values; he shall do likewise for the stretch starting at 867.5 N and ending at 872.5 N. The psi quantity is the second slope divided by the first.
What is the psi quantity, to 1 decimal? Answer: -2.1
